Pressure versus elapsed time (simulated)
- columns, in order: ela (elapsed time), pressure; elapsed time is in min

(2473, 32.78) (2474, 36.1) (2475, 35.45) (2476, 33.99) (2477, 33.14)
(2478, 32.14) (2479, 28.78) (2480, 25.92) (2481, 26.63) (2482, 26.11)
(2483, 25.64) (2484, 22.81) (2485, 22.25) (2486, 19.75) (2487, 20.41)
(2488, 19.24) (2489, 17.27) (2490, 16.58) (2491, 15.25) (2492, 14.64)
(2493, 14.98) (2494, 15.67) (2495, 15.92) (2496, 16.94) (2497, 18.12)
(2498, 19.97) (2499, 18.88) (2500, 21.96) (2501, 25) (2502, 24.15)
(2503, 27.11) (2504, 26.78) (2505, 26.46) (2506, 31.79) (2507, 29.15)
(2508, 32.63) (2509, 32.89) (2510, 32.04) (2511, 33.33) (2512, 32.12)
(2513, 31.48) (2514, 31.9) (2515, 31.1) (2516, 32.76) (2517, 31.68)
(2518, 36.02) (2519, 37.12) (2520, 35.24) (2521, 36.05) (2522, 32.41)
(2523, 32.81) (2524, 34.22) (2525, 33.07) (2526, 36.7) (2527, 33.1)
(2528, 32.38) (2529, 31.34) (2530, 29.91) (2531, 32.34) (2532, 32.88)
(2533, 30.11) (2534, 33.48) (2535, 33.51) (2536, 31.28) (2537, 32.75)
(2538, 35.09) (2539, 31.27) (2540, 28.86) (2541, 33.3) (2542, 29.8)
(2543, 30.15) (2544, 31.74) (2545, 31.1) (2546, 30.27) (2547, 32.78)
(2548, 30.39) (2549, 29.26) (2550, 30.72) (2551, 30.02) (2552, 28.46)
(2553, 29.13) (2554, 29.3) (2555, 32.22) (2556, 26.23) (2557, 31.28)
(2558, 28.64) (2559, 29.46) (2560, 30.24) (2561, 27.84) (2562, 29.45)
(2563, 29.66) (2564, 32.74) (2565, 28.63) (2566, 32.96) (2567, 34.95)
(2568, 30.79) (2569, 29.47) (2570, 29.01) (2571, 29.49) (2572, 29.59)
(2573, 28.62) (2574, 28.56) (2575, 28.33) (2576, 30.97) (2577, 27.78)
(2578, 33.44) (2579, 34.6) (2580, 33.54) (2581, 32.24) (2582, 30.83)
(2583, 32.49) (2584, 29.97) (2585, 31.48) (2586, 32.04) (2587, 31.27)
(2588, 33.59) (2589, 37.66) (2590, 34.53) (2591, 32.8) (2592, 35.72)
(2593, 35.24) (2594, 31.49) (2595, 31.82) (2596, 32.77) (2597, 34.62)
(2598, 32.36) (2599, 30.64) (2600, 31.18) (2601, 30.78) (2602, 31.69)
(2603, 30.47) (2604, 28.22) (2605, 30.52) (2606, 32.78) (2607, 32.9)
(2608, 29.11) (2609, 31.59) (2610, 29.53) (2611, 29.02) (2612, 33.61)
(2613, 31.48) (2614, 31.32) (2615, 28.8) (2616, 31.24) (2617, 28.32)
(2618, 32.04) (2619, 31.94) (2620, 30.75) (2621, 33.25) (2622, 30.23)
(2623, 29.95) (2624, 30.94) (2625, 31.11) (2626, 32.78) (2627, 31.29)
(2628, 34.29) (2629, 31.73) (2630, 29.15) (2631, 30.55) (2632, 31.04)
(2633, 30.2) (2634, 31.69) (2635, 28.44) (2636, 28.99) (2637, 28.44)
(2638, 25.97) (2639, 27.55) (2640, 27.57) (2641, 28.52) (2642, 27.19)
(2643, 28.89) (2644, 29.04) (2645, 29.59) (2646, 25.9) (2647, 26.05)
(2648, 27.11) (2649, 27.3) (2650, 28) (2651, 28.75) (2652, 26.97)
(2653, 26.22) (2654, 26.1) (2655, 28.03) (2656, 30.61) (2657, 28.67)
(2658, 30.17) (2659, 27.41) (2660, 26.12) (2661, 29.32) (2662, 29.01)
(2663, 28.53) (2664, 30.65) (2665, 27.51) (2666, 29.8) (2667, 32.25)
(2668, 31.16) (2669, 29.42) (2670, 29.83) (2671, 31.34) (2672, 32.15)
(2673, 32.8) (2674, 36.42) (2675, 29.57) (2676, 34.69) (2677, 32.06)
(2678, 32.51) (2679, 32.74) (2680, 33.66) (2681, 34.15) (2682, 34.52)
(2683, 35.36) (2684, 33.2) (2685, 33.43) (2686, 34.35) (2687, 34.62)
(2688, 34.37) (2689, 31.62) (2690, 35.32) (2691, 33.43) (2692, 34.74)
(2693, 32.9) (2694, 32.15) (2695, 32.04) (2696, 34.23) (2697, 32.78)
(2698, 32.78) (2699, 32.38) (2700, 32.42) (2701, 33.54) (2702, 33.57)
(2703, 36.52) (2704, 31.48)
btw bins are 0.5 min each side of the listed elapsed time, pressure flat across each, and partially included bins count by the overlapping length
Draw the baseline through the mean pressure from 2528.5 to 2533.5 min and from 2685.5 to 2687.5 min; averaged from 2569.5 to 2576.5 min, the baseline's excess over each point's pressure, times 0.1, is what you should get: 0.29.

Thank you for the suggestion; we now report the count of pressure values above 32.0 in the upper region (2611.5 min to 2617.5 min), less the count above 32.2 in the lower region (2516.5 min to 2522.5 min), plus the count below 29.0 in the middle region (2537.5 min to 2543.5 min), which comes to -3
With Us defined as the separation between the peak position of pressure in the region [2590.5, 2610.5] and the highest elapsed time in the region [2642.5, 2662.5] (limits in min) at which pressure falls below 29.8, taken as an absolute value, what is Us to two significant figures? 70 min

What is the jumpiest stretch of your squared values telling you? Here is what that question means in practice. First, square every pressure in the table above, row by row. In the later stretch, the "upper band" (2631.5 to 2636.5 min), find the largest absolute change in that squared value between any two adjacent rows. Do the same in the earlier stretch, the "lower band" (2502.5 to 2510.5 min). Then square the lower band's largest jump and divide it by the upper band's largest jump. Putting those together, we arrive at 493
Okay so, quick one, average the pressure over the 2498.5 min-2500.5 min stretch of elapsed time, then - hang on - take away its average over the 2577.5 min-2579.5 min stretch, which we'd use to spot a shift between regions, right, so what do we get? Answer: -14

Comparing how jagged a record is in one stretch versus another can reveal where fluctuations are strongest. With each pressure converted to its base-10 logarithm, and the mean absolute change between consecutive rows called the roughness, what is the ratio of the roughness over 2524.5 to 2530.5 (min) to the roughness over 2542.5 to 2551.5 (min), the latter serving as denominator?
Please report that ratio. 1.4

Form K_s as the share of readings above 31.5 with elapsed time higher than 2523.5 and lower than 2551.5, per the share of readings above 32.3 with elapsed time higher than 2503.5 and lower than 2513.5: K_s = 1.7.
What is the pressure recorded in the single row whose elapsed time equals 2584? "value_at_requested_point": 29.97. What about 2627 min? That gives 31.29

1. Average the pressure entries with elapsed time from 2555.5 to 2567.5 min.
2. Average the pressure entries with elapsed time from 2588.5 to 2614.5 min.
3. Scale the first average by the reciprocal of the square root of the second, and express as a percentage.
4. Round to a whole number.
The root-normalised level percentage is 533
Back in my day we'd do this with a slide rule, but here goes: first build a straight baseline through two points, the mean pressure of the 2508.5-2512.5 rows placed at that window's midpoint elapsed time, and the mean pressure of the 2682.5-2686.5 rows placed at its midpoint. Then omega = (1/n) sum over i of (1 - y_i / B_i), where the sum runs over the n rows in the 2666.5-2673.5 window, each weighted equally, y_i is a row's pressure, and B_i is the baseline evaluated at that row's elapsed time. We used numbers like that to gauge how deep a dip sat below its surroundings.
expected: 0.079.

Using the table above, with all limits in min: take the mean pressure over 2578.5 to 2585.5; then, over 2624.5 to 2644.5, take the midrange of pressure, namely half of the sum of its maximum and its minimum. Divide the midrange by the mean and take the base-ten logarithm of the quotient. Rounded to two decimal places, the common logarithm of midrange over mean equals -0.03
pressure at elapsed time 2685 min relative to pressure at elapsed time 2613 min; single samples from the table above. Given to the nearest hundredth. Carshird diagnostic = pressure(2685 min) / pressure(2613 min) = 1.06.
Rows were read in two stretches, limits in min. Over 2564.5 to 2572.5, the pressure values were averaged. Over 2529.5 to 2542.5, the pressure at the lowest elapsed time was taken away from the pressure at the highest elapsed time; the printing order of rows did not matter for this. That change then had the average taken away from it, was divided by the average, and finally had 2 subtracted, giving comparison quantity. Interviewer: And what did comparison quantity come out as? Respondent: -3.00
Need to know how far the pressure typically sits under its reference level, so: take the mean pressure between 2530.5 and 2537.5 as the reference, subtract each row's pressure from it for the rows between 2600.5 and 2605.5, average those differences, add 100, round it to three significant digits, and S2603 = 102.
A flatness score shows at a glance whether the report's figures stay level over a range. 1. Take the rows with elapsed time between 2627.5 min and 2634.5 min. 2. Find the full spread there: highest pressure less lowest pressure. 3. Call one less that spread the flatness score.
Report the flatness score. -4.1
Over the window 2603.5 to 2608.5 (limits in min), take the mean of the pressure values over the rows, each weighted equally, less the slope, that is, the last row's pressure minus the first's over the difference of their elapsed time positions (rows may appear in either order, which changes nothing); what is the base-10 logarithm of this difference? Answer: 1.484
